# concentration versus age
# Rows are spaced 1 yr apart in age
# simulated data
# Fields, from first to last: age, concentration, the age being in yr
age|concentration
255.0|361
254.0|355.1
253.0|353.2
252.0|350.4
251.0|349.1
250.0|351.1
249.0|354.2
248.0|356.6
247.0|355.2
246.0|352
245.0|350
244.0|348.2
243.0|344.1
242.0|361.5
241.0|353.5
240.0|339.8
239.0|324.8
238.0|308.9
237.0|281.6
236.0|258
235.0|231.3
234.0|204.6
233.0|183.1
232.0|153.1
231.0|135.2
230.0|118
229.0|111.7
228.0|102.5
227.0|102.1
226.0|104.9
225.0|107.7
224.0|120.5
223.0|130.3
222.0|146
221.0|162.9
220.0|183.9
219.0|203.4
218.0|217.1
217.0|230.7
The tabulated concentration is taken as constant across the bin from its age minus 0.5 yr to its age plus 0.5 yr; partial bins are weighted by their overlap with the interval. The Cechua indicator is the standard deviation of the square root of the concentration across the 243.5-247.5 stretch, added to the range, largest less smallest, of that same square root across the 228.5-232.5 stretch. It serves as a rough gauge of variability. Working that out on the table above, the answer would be 1.9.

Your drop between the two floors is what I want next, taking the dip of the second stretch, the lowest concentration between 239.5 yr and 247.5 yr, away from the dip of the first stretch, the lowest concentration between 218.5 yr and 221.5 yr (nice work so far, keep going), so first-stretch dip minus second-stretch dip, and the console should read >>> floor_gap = -177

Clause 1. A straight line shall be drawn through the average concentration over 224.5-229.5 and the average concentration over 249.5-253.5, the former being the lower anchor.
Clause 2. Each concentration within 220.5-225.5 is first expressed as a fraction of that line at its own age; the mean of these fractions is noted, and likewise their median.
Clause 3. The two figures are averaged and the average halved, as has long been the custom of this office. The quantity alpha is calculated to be 1.0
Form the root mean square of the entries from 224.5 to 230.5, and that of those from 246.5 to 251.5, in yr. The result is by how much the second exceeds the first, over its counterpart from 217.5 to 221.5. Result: 1.3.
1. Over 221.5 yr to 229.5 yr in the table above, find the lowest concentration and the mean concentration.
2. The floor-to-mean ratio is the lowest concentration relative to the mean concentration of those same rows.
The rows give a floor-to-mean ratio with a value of 0.88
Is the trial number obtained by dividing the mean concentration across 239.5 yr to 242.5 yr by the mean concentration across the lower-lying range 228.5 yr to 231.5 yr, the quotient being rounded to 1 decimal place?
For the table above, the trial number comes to 2.9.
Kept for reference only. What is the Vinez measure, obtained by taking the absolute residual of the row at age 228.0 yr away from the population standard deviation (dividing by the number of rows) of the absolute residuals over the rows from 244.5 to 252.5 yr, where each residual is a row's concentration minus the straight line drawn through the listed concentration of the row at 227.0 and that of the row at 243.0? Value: 21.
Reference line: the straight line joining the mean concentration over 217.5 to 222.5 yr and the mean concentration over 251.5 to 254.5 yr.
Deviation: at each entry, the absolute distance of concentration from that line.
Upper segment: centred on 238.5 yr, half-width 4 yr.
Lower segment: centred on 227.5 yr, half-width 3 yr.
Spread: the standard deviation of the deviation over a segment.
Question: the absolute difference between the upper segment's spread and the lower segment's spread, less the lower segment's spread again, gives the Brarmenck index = 7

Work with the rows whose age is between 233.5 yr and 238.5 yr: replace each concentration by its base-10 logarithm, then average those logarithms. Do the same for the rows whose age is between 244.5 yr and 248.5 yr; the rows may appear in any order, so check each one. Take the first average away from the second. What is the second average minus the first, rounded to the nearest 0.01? 0.14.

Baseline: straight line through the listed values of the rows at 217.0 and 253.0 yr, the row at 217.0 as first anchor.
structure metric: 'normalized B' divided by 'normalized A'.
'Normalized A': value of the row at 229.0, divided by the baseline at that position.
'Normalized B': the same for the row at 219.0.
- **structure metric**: 2.08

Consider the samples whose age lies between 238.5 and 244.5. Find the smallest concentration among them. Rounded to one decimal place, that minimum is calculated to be 324.8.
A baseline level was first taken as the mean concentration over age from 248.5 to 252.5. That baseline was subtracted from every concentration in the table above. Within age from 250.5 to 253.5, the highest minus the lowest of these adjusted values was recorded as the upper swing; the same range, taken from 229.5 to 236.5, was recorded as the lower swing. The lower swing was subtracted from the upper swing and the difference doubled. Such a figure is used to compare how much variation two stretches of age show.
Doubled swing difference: -272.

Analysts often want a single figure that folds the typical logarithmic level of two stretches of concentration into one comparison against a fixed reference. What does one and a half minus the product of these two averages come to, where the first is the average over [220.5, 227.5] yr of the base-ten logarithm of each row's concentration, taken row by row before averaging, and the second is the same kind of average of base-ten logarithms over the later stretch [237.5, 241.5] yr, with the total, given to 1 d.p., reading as -3.8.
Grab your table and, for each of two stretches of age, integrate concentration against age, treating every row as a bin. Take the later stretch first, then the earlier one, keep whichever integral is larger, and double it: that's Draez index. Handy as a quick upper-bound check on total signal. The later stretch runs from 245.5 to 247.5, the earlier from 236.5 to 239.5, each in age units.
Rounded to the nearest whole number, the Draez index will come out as 1831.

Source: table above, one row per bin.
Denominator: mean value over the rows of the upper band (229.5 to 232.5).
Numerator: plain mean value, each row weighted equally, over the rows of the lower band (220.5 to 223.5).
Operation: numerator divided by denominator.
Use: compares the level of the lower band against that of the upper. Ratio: 1.08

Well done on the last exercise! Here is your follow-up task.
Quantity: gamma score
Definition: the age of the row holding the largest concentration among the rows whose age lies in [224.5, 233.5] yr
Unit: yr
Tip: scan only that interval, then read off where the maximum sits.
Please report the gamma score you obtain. 233.0 yr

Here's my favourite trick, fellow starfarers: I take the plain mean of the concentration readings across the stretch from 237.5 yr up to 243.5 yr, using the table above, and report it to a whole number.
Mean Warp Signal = 339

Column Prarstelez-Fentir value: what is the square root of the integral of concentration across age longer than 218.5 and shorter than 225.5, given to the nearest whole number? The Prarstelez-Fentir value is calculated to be 32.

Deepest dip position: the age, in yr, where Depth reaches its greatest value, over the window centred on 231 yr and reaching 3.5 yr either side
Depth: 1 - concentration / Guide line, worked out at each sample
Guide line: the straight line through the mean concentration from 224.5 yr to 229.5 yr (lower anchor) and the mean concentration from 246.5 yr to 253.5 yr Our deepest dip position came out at 230.0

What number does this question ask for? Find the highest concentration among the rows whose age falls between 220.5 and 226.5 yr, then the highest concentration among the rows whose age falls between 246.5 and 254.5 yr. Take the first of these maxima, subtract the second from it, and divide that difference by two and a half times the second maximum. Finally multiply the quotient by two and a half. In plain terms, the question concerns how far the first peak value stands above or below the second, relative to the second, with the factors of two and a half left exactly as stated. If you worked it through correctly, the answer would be -0.54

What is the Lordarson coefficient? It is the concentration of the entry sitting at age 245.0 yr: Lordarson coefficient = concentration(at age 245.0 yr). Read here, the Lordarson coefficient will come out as 350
